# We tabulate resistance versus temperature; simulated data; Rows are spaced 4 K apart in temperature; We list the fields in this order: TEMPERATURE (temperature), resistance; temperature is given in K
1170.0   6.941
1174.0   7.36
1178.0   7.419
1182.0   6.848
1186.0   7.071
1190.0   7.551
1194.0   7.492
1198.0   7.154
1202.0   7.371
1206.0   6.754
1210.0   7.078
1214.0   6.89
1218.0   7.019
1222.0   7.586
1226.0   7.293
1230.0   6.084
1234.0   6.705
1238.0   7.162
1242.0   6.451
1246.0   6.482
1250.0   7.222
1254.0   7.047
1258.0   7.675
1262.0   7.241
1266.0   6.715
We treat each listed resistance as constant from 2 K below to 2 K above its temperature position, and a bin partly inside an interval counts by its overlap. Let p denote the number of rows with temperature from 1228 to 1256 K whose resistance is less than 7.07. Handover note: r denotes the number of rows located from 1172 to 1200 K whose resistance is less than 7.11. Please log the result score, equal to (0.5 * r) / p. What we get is 0.2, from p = 5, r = 2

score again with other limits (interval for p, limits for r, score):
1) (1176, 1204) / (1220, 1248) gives 2.0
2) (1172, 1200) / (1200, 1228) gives 2.0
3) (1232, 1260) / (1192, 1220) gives 0.5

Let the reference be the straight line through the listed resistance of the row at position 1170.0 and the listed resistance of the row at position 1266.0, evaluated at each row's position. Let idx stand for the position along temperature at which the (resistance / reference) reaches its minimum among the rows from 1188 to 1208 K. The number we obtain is 1206.0 K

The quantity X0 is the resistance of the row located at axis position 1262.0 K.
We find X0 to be 7.241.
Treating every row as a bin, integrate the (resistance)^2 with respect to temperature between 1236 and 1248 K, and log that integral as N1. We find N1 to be 540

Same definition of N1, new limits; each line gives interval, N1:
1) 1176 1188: 608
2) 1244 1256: 575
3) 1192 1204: 647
